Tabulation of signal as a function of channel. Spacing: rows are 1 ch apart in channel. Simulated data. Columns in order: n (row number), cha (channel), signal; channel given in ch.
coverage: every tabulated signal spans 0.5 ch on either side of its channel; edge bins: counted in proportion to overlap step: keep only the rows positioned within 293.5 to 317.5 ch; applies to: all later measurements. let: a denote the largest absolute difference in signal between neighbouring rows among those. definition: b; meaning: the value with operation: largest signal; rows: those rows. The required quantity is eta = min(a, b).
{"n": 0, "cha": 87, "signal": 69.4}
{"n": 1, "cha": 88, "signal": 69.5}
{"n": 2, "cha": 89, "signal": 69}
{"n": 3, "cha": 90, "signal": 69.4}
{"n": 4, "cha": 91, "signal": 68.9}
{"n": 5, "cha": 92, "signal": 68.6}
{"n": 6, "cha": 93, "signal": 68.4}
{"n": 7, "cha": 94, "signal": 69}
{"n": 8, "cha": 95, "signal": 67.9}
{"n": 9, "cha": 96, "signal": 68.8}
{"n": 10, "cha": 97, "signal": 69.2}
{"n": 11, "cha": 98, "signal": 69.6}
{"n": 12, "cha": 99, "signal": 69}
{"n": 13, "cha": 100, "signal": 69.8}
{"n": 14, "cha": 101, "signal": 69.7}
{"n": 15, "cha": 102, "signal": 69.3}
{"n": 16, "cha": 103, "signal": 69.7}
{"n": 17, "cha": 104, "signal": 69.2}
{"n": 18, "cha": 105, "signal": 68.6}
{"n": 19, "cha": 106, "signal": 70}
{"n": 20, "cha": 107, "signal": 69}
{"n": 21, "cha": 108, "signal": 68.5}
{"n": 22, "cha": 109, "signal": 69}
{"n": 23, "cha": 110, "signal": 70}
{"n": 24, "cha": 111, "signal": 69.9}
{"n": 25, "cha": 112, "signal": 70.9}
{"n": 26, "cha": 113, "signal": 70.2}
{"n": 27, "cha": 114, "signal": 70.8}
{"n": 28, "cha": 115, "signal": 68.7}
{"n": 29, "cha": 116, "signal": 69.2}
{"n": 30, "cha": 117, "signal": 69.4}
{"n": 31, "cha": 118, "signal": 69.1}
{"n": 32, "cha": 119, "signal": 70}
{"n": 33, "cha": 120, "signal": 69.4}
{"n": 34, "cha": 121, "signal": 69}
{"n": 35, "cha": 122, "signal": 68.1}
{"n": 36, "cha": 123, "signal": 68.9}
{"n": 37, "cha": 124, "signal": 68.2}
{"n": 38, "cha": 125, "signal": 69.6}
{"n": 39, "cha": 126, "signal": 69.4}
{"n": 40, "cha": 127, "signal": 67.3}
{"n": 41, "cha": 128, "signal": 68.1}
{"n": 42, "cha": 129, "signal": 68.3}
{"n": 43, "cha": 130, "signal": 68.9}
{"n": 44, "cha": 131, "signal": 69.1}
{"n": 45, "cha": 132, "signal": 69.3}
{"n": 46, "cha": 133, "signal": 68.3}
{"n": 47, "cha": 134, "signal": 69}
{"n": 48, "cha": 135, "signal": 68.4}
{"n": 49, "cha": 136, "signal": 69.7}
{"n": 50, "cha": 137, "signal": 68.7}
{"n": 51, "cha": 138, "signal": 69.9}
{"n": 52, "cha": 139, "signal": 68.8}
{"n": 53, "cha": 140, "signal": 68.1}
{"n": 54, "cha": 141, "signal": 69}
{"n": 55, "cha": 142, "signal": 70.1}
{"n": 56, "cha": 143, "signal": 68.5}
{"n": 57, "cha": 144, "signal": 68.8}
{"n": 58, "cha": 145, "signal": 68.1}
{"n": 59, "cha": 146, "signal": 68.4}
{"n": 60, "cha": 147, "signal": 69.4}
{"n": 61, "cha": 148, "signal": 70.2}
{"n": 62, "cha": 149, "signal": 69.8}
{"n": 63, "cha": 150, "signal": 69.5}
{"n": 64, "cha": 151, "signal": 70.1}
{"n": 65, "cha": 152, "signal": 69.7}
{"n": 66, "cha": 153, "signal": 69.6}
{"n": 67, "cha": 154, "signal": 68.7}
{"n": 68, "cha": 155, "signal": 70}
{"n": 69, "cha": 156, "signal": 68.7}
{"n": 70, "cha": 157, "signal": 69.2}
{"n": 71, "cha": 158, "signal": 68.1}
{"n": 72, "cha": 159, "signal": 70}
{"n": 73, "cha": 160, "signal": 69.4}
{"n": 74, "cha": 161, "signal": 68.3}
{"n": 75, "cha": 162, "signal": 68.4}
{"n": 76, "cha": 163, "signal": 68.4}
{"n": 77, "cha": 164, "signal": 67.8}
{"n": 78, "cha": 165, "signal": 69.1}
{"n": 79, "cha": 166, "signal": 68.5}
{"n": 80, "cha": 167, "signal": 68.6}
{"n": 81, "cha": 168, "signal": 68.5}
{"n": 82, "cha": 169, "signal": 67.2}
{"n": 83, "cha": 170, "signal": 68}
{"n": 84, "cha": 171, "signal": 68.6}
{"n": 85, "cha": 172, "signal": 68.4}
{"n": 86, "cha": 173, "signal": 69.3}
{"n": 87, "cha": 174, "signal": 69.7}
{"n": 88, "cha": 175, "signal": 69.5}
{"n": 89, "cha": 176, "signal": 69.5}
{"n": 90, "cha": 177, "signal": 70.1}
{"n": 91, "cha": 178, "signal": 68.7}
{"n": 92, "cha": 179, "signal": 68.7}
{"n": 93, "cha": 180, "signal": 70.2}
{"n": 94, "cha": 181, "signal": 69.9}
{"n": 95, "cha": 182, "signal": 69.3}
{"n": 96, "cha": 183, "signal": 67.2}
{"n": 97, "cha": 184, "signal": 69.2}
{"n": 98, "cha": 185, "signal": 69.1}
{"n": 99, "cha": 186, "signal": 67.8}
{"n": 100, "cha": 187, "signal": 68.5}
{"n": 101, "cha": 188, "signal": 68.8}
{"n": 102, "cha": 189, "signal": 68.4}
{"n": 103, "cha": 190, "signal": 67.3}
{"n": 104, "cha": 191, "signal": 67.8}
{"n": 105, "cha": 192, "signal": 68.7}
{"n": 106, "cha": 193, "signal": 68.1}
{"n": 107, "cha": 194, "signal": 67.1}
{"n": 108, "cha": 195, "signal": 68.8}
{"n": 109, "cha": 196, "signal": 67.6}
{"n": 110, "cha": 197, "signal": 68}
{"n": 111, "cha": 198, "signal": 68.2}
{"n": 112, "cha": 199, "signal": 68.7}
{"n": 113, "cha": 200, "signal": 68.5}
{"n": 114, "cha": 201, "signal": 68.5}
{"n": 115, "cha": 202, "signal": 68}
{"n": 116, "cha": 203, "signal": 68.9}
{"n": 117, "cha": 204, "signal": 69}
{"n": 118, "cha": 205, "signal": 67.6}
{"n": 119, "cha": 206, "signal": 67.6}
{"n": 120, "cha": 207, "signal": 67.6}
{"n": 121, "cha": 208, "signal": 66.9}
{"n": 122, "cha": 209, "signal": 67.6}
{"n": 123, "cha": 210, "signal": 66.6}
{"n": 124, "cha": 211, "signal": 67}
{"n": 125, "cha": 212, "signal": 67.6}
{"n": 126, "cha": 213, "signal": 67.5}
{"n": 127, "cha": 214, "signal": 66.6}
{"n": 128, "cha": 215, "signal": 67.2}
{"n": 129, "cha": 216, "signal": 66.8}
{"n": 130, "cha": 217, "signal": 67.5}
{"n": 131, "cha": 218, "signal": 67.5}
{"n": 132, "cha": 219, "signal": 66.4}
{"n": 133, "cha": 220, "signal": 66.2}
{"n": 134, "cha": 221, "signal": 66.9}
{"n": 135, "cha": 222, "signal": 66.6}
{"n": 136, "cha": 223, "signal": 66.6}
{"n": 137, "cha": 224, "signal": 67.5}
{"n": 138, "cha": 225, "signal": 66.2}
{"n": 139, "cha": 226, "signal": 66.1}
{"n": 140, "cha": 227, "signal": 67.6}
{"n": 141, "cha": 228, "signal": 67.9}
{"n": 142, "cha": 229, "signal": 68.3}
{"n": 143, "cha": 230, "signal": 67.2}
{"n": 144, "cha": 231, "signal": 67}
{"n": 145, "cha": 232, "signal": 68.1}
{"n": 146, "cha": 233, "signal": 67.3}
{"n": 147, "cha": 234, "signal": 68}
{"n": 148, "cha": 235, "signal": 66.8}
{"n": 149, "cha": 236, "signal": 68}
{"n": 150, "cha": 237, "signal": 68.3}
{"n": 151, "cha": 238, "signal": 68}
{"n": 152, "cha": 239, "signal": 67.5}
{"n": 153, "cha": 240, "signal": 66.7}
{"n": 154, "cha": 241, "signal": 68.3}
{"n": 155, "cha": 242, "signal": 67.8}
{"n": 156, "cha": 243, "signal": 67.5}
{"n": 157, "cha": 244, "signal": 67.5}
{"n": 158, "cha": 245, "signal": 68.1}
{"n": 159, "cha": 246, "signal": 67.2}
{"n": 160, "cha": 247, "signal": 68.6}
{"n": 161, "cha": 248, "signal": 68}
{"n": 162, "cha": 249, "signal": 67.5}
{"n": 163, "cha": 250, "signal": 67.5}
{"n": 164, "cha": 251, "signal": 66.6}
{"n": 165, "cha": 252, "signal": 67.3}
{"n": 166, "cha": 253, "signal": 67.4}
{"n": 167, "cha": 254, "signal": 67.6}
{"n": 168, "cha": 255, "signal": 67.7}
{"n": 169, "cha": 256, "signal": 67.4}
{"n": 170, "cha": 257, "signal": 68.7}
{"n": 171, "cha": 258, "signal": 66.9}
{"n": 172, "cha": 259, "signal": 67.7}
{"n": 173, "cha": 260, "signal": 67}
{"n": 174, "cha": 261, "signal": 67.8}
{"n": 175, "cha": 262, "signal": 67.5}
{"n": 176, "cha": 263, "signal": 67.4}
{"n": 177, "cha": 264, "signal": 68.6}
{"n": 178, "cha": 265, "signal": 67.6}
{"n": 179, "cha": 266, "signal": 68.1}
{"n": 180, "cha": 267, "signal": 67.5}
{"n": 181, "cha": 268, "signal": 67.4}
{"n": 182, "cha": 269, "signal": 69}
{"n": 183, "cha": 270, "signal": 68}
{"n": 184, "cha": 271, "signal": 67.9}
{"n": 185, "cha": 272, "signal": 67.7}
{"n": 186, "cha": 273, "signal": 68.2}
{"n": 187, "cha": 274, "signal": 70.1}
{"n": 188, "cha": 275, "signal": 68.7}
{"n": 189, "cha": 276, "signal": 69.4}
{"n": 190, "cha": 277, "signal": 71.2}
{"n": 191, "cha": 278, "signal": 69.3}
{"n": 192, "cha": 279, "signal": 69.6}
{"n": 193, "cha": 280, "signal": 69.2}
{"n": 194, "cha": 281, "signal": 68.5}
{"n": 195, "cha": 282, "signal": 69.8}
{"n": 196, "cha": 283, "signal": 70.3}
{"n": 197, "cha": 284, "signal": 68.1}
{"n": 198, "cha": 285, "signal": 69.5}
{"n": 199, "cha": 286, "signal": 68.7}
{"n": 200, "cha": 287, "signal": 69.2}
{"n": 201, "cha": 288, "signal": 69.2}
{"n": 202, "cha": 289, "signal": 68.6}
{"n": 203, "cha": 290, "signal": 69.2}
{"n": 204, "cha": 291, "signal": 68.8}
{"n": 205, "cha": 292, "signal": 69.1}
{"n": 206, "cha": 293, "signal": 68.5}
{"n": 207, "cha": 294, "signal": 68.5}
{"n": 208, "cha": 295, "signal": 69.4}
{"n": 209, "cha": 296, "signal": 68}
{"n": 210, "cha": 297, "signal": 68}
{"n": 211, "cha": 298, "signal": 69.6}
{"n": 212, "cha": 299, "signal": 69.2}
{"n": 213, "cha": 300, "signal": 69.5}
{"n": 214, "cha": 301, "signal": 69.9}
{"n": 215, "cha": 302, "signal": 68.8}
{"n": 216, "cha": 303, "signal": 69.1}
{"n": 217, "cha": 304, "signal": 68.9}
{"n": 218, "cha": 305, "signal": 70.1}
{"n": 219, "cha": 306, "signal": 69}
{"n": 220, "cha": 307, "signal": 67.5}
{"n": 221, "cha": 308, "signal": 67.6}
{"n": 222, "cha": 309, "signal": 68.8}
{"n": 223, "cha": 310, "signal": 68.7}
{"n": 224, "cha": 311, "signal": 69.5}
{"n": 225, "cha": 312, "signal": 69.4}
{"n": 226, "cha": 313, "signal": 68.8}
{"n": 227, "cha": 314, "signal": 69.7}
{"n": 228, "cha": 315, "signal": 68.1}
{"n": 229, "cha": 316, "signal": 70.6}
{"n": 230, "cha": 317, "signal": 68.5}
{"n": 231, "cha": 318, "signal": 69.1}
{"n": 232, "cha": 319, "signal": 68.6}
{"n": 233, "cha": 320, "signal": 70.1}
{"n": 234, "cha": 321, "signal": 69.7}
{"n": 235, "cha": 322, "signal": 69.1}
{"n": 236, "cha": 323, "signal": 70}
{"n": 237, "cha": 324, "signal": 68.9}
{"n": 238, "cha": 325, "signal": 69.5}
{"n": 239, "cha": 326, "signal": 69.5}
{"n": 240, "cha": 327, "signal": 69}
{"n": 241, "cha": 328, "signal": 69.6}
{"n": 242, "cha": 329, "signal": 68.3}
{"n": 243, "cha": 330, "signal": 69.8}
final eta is 2.5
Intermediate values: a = 2.50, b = 70.6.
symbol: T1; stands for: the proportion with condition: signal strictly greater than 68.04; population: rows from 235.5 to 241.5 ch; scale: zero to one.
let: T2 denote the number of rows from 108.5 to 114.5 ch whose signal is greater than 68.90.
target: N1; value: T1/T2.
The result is 0.056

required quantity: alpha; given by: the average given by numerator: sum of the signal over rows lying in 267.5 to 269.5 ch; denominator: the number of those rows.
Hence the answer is 68.2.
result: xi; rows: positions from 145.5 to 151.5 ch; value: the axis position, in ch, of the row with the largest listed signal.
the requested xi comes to 148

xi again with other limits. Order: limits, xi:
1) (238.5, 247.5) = 247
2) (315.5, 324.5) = 316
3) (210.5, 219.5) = 212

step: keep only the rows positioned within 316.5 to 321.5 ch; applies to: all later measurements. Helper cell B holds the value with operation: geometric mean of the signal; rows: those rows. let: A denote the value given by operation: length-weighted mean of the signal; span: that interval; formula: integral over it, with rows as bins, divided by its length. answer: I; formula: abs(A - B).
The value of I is 0.0028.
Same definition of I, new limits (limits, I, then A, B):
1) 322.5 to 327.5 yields 0.0011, 69.4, 69.38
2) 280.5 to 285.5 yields 0.0048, 69.2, 69.24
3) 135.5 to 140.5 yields 0.0032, 69.0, 69.04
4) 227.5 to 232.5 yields 0.0019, 67.7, 67.70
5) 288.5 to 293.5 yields 0.0005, 68.8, 68.84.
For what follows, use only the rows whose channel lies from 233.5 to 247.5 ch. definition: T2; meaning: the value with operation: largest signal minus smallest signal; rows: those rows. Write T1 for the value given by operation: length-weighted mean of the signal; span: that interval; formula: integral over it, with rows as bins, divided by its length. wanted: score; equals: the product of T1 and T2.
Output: 129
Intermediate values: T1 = 67.7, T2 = 1.9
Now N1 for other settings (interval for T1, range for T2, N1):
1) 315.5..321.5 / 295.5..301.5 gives 0.250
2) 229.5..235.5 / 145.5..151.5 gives 0.033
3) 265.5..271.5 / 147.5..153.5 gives 0.056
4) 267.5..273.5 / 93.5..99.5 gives 0.083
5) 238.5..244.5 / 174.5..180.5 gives 0.042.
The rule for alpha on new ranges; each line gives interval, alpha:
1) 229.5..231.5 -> 67.1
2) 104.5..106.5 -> 69.3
